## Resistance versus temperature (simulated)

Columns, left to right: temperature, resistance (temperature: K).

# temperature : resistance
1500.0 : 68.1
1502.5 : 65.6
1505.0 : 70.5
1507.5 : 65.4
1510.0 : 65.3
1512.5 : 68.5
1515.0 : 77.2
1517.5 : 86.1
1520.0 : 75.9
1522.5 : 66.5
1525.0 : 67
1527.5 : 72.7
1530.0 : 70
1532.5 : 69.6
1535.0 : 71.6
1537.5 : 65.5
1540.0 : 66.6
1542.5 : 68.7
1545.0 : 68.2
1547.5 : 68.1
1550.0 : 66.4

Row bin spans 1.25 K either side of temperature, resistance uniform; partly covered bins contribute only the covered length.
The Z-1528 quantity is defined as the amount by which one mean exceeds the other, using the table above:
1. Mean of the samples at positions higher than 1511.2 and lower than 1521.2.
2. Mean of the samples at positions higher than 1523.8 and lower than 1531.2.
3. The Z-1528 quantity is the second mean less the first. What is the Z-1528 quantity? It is -7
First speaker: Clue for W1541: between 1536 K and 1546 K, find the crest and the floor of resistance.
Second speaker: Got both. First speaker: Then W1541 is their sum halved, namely 67.1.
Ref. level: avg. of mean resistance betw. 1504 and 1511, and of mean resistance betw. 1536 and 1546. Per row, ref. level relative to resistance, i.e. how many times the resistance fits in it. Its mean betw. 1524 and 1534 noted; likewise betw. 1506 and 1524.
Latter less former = -0.02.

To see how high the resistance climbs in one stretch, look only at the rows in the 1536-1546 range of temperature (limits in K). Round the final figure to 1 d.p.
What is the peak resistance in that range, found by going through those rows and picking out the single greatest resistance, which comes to 68.7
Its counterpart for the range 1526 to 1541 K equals 72.7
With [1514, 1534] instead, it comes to 86.1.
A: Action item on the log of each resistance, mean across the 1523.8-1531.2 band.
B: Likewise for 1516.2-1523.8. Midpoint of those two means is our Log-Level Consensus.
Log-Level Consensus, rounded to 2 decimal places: 1.86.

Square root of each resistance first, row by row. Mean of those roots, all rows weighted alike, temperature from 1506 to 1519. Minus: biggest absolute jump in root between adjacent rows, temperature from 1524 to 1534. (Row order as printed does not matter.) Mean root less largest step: 8.16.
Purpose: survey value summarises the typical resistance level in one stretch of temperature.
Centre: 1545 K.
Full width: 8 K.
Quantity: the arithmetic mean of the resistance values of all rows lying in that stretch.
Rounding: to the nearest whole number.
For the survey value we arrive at 68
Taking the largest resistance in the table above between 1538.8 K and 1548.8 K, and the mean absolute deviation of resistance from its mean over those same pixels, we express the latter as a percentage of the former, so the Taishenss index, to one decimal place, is 0.9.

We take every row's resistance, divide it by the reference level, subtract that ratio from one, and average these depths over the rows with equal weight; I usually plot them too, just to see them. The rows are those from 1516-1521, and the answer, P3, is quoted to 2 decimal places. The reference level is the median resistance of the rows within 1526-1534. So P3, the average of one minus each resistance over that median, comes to -0.16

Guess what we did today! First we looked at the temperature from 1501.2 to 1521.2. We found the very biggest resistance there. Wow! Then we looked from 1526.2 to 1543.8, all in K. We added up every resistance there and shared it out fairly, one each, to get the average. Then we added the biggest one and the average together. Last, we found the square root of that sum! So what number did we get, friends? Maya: 12.5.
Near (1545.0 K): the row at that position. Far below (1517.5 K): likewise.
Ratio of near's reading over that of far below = 0.79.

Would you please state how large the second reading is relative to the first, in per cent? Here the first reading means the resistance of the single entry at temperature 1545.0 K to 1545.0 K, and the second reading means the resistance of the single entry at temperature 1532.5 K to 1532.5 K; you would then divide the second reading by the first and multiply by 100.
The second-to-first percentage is 102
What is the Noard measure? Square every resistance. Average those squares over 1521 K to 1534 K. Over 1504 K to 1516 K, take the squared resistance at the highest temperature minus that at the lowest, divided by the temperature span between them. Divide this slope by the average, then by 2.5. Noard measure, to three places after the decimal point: 0.008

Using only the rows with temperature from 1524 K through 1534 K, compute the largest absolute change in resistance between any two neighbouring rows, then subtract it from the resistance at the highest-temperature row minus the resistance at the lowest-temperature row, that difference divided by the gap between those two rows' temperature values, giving -5.4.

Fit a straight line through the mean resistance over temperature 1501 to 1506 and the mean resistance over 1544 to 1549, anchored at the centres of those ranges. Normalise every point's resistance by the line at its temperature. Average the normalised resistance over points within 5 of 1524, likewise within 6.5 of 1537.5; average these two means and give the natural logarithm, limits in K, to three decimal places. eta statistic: 0.020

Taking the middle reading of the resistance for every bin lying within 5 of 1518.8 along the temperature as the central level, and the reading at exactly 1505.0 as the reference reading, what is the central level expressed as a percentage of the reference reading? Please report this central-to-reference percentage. 109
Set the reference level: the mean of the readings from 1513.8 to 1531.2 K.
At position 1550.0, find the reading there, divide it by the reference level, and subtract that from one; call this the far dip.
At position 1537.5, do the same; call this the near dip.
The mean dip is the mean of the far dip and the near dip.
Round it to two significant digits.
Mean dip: 0.10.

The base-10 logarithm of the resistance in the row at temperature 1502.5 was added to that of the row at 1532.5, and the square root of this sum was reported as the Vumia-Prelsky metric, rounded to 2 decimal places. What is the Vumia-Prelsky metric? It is 1.91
